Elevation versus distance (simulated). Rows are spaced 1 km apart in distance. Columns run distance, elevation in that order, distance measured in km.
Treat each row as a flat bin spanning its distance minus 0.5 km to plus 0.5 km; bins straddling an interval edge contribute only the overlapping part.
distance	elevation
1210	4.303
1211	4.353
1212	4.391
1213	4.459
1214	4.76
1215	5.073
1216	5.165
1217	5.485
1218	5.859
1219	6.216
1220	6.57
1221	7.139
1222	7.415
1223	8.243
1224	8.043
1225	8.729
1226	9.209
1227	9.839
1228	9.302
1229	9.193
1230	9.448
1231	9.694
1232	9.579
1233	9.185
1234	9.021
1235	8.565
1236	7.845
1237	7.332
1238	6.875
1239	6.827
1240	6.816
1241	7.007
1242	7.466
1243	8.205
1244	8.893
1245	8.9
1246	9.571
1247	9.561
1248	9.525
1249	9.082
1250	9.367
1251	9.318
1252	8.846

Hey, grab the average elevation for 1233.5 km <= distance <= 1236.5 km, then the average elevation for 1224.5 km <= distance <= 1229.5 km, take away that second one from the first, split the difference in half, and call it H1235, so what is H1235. -0.4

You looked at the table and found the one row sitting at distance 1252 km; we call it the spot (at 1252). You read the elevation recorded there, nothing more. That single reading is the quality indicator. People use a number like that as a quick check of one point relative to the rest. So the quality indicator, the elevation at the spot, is 8.846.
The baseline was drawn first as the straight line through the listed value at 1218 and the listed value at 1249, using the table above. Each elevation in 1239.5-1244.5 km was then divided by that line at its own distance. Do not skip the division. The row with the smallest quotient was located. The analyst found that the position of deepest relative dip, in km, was 1240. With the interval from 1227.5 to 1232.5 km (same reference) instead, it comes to 1232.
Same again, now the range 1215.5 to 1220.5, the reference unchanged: 1216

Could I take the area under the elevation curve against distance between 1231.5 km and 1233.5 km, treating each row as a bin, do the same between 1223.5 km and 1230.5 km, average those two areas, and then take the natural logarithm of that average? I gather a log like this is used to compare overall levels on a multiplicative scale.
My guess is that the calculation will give 3.72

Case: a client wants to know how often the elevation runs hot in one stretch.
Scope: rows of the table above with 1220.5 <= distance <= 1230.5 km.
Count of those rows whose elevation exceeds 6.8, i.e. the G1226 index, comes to 10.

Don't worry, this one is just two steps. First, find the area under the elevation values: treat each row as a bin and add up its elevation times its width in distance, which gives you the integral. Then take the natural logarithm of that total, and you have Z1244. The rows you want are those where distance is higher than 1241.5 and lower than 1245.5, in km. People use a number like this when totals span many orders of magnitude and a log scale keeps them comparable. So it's 3.51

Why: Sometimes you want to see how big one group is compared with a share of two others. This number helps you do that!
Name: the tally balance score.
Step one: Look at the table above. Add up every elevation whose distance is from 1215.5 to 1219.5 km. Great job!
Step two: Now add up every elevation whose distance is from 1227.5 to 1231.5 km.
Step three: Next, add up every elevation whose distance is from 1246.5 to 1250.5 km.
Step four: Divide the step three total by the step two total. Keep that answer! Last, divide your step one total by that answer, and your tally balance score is 22.8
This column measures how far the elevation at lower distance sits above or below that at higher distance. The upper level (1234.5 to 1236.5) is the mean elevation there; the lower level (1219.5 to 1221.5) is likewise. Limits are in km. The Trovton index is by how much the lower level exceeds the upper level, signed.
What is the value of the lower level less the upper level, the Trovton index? -1.4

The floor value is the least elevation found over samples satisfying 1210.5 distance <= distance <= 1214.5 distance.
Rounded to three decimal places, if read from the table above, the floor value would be 4.353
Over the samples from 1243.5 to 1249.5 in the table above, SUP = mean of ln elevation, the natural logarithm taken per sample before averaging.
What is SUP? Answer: 2.22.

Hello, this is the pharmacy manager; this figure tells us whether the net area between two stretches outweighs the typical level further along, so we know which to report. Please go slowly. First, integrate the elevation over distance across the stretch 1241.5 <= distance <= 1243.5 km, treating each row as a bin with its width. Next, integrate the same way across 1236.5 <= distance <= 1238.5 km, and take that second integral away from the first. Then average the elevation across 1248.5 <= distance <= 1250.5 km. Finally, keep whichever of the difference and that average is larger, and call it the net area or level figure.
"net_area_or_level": 9.2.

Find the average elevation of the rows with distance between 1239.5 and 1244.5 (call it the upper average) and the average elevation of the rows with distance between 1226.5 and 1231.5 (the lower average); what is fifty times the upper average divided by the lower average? 40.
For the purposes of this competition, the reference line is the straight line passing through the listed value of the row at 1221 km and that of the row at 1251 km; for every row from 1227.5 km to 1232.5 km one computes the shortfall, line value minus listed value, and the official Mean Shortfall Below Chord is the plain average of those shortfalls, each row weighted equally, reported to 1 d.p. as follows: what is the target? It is -1.7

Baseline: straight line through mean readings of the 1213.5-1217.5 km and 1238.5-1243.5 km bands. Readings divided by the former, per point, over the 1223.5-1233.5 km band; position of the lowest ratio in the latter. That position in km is 1224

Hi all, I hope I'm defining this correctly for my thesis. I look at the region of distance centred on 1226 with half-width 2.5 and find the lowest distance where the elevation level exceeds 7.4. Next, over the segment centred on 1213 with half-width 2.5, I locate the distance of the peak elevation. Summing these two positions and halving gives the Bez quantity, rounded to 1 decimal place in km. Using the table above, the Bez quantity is 1219.5 km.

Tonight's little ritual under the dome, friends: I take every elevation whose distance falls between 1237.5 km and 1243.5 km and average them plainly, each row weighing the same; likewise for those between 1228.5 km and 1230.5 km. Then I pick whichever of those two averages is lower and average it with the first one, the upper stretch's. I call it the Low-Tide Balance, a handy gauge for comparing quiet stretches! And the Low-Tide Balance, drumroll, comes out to 7.20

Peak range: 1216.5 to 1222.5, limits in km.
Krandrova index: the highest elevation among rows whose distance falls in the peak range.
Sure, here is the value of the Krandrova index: 7.415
